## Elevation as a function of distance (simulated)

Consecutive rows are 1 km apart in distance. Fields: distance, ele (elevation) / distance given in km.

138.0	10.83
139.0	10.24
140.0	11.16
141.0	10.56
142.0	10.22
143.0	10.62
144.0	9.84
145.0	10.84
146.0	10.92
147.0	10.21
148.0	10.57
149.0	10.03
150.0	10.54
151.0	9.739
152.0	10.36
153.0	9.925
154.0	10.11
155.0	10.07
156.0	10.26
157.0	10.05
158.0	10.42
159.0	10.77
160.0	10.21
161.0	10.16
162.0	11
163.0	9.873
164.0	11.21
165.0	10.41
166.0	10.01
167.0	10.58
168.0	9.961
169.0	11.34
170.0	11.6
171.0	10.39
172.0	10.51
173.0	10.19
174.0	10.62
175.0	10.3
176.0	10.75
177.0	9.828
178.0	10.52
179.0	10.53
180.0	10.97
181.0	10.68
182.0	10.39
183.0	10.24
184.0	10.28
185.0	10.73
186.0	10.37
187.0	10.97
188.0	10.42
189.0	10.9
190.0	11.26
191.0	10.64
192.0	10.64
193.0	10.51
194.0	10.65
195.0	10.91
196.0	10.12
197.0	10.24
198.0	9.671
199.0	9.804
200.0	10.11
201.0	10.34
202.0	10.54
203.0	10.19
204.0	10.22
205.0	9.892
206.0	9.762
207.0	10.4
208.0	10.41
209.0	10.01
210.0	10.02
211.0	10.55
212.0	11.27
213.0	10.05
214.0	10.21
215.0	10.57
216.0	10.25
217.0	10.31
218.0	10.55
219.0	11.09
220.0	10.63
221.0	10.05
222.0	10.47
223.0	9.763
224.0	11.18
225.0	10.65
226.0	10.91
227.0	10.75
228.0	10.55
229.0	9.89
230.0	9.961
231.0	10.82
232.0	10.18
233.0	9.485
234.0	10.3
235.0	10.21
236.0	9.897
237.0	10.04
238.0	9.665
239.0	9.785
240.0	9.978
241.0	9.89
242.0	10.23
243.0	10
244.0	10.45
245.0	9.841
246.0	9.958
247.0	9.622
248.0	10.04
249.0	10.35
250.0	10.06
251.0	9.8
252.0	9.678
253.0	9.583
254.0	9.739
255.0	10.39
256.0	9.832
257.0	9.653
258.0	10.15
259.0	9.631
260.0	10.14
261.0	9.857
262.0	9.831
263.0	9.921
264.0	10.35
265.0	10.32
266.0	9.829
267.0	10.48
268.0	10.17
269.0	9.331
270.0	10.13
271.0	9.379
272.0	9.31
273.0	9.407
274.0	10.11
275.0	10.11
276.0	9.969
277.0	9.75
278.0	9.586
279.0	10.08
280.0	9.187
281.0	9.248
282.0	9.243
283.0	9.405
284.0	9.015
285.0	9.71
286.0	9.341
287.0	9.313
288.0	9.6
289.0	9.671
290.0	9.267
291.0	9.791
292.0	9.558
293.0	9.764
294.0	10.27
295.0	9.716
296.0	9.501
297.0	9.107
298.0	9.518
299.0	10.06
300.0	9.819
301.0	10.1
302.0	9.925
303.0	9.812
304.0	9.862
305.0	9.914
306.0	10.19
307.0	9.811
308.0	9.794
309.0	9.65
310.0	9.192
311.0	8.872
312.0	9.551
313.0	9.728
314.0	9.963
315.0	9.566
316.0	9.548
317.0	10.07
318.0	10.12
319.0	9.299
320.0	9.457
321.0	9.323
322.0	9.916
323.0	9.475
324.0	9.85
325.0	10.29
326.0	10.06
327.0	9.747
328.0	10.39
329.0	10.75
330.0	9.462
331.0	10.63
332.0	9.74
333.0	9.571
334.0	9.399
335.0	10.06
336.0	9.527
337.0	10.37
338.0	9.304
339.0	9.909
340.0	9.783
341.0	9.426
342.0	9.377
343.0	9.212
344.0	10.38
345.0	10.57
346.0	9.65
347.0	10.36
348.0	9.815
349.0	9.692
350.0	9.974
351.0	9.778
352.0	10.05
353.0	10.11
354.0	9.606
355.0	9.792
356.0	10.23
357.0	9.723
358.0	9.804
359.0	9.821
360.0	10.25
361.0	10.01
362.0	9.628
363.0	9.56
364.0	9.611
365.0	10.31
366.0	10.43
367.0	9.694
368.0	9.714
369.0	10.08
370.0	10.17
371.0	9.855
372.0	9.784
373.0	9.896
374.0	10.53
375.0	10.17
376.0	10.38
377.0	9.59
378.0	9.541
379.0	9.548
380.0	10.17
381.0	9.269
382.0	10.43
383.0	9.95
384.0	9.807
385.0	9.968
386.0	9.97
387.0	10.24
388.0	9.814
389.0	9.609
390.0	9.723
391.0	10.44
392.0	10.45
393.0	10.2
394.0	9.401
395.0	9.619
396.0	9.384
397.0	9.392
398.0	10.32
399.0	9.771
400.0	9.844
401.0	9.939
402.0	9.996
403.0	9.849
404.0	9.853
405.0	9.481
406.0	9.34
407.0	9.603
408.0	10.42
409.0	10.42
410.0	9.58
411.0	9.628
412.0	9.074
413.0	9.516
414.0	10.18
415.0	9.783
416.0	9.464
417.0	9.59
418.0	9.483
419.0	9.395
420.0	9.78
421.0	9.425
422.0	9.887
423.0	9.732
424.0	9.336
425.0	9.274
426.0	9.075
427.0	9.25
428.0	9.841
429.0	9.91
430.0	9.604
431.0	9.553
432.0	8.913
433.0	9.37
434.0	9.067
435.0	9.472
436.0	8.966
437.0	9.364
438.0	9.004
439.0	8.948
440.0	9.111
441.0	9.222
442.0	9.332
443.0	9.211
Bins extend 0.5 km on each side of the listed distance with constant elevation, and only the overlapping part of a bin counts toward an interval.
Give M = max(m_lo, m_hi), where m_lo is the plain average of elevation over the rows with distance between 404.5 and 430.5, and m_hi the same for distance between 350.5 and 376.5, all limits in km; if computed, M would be 10.0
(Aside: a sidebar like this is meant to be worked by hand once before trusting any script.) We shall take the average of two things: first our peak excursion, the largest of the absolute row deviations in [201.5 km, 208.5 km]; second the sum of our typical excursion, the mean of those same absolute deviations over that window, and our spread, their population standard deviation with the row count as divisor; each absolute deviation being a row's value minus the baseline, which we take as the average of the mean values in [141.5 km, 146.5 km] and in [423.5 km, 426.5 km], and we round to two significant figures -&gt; 0.64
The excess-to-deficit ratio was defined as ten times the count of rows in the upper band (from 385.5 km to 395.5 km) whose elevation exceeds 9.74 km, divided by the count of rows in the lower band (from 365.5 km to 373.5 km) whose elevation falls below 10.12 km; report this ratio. 10.0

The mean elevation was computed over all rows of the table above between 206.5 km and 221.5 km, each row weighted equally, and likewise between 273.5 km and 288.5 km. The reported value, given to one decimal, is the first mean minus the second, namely 0.8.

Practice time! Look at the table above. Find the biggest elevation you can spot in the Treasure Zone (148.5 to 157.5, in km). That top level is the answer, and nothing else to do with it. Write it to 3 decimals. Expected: 10.540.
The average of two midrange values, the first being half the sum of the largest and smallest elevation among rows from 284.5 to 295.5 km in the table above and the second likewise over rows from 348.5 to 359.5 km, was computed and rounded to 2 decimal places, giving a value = 9.84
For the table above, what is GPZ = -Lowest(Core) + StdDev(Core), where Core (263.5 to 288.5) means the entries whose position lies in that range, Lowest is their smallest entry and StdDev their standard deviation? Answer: -8.6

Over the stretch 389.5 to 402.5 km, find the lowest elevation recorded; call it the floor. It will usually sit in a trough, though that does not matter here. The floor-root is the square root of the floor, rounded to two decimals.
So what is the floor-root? 3.06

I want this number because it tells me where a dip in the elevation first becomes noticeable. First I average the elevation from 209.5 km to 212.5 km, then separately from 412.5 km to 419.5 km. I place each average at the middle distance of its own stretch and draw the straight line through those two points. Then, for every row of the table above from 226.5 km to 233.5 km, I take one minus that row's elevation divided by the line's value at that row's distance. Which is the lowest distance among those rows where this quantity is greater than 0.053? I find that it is 229.0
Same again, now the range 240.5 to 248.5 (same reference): 241.0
